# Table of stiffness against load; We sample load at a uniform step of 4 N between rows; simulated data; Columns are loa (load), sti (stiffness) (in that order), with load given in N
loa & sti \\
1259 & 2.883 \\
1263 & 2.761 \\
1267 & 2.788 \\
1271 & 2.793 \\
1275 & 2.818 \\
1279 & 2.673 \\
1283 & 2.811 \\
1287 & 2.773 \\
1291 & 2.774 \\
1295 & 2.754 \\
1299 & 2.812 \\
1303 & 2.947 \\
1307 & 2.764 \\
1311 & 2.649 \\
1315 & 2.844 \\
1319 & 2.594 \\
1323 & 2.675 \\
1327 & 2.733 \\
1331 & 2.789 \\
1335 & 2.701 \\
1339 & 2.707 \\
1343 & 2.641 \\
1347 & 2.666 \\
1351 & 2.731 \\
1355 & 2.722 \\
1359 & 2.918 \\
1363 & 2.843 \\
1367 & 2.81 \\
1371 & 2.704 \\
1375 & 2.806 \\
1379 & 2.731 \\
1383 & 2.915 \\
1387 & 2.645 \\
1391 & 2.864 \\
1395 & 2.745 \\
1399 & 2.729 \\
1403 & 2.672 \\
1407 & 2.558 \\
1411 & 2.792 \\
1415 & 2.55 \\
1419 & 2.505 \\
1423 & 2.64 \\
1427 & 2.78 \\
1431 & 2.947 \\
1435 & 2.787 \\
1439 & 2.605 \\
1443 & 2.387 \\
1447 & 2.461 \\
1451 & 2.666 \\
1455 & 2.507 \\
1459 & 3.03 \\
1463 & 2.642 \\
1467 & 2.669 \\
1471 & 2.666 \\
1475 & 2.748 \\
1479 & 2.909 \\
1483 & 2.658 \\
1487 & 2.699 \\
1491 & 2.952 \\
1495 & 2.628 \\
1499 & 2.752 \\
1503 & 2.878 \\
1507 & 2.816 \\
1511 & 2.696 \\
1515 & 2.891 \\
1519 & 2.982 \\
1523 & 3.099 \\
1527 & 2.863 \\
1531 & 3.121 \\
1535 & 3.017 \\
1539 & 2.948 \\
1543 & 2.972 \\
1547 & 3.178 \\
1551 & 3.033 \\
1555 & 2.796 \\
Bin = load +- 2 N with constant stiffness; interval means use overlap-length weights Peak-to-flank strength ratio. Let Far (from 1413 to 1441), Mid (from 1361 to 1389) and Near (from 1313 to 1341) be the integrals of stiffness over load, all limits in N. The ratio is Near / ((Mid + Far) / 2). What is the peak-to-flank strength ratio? 1.00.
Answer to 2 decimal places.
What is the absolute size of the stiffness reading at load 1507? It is 2.82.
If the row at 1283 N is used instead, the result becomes 2.81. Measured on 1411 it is 2.79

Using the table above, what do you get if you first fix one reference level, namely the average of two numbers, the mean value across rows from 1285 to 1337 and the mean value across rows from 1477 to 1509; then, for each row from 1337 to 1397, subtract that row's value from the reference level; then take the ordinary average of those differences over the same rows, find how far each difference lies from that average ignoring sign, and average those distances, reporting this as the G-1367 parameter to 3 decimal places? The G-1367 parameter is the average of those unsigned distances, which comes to 0.077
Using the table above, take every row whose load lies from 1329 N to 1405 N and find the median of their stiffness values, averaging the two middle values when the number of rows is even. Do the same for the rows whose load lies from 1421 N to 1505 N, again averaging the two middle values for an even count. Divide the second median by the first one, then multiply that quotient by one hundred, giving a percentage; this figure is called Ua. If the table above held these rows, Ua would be 98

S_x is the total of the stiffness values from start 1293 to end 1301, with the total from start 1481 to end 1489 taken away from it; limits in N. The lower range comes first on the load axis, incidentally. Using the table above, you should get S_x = 0.21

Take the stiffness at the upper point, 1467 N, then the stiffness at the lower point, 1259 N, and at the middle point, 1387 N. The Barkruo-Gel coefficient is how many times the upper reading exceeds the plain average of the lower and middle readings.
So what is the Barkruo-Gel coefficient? 0.97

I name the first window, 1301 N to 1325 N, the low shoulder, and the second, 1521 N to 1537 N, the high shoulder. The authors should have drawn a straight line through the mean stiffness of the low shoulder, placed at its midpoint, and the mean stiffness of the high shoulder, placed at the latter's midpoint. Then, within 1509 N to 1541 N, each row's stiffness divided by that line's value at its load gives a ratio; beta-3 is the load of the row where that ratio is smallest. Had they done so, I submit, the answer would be 1511 N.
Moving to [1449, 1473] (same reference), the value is 1455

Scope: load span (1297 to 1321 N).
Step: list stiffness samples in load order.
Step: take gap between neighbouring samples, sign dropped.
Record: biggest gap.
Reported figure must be 0.25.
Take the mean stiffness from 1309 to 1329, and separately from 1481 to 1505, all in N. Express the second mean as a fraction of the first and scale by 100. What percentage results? 102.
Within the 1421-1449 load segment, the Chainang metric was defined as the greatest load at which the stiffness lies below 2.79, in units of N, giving 1447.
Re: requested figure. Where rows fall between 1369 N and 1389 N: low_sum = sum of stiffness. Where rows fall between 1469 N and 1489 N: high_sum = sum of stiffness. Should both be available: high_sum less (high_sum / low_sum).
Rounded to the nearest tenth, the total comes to 12.7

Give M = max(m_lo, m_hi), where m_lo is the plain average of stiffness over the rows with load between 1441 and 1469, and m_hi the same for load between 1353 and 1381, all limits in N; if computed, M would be 2.79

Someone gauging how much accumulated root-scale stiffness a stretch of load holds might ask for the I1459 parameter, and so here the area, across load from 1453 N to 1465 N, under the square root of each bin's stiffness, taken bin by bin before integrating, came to 19.80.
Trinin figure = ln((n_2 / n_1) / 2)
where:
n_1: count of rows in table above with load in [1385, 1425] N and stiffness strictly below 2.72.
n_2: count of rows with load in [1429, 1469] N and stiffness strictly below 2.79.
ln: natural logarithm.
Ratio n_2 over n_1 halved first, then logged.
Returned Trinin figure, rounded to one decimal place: -0.4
